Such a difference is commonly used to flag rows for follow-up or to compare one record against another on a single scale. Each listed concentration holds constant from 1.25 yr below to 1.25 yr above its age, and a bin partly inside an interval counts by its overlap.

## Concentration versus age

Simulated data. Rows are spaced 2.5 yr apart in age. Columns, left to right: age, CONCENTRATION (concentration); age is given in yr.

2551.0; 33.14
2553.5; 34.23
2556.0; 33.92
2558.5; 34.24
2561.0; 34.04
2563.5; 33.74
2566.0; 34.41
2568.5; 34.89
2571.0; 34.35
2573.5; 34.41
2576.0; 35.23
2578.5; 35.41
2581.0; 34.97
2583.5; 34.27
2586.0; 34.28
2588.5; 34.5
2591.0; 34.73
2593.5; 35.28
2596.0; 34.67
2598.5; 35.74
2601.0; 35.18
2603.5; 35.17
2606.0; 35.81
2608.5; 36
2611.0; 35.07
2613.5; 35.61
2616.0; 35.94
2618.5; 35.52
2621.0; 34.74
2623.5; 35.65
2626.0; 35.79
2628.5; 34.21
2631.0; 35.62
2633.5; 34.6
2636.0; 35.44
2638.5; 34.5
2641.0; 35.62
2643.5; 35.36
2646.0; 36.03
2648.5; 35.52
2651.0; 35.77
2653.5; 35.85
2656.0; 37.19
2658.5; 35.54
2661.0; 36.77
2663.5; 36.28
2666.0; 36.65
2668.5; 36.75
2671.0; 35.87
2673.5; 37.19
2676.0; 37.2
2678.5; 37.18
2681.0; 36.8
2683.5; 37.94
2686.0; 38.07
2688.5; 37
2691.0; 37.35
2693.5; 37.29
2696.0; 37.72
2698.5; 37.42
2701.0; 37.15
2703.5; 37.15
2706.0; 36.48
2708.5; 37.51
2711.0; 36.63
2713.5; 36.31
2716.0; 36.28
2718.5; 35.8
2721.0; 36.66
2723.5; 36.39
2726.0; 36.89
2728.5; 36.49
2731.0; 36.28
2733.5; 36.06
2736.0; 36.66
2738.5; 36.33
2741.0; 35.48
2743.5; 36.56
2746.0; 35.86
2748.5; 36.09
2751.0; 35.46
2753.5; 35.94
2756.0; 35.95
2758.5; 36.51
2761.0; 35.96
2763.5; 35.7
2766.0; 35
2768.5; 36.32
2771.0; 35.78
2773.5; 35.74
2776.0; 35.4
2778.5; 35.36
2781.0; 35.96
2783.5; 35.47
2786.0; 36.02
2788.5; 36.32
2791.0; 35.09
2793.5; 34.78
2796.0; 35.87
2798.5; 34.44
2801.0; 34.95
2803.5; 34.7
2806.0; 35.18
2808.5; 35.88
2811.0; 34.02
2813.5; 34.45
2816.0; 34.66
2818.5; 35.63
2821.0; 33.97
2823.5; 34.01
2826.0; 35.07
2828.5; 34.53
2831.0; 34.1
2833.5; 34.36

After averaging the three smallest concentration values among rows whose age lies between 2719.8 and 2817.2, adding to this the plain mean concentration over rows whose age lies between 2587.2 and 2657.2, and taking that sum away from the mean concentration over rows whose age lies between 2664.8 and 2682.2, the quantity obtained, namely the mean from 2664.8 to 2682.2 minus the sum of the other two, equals -32.9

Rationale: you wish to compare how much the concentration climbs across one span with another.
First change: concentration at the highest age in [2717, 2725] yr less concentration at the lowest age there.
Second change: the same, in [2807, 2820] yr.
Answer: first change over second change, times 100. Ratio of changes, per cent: -236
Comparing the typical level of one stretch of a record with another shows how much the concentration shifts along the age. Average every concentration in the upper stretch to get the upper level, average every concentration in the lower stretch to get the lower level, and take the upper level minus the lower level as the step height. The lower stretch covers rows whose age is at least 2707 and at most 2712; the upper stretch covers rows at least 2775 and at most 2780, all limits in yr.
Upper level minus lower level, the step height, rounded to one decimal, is -1.7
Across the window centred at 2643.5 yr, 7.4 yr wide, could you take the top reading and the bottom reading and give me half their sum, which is 35.7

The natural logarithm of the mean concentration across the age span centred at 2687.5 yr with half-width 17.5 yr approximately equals 3.62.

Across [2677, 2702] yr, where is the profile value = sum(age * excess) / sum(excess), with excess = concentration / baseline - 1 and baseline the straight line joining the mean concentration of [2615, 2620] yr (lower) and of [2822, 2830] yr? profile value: 2690.0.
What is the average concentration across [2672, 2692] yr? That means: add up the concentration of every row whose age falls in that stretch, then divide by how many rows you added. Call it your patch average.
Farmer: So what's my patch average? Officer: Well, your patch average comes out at 37.3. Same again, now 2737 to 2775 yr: 35.9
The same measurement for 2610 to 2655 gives 35.4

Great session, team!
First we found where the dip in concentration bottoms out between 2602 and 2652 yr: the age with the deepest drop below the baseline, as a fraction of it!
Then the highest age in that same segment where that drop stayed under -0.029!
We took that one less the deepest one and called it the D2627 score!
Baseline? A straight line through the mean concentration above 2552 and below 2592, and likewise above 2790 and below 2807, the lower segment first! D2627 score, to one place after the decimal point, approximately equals 22.5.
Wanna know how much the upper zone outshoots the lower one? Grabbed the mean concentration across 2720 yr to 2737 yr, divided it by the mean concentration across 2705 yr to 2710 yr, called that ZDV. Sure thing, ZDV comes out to 0.986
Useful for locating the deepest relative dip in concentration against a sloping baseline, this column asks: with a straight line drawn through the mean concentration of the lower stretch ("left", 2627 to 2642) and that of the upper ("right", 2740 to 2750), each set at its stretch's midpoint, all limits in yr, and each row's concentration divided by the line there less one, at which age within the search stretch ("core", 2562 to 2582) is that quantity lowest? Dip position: 2563.5 yr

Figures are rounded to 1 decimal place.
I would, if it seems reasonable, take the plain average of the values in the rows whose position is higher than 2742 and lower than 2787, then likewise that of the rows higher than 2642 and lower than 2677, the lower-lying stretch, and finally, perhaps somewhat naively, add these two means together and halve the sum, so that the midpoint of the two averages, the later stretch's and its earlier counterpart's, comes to 36.1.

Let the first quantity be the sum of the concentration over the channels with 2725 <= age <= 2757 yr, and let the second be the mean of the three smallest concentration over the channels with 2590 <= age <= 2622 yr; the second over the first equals 0.0739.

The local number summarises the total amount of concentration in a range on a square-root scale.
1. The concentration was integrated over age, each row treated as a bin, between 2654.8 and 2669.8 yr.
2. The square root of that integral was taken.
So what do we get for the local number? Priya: 23.4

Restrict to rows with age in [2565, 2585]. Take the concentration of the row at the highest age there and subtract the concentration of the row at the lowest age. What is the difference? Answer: -0.1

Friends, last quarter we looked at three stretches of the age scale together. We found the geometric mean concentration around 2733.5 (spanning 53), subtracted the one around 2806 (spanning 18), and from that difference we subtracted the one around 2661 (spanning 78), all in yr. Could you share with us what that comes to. -34.8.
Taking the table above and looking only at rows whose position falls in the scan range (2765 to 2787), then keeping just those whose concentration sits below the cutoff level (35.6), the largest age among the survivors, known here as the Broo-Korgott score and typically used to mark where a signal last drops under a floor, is 2783.5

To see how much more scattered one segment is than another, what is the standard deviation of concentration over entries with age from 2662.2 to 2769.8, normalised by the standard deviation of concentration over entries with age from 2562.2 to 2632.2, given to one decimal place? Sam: 1.1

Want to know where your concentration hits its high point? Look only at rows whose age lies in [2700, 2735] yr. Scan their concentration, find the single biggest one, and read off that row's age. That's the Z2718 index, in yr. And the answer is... 2708.5 yr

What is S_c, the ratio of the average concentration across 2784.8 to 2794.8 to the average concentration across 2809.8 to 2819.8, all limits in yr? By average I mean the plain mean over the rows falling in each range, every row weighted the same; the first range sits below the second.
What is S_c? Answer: 1.025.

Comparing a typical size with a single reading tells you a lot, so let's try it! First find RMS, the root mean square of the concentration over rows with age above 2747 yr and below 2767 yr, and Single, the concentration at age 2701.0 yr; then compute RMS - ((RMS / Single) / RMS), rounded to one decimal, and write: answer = 35.8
